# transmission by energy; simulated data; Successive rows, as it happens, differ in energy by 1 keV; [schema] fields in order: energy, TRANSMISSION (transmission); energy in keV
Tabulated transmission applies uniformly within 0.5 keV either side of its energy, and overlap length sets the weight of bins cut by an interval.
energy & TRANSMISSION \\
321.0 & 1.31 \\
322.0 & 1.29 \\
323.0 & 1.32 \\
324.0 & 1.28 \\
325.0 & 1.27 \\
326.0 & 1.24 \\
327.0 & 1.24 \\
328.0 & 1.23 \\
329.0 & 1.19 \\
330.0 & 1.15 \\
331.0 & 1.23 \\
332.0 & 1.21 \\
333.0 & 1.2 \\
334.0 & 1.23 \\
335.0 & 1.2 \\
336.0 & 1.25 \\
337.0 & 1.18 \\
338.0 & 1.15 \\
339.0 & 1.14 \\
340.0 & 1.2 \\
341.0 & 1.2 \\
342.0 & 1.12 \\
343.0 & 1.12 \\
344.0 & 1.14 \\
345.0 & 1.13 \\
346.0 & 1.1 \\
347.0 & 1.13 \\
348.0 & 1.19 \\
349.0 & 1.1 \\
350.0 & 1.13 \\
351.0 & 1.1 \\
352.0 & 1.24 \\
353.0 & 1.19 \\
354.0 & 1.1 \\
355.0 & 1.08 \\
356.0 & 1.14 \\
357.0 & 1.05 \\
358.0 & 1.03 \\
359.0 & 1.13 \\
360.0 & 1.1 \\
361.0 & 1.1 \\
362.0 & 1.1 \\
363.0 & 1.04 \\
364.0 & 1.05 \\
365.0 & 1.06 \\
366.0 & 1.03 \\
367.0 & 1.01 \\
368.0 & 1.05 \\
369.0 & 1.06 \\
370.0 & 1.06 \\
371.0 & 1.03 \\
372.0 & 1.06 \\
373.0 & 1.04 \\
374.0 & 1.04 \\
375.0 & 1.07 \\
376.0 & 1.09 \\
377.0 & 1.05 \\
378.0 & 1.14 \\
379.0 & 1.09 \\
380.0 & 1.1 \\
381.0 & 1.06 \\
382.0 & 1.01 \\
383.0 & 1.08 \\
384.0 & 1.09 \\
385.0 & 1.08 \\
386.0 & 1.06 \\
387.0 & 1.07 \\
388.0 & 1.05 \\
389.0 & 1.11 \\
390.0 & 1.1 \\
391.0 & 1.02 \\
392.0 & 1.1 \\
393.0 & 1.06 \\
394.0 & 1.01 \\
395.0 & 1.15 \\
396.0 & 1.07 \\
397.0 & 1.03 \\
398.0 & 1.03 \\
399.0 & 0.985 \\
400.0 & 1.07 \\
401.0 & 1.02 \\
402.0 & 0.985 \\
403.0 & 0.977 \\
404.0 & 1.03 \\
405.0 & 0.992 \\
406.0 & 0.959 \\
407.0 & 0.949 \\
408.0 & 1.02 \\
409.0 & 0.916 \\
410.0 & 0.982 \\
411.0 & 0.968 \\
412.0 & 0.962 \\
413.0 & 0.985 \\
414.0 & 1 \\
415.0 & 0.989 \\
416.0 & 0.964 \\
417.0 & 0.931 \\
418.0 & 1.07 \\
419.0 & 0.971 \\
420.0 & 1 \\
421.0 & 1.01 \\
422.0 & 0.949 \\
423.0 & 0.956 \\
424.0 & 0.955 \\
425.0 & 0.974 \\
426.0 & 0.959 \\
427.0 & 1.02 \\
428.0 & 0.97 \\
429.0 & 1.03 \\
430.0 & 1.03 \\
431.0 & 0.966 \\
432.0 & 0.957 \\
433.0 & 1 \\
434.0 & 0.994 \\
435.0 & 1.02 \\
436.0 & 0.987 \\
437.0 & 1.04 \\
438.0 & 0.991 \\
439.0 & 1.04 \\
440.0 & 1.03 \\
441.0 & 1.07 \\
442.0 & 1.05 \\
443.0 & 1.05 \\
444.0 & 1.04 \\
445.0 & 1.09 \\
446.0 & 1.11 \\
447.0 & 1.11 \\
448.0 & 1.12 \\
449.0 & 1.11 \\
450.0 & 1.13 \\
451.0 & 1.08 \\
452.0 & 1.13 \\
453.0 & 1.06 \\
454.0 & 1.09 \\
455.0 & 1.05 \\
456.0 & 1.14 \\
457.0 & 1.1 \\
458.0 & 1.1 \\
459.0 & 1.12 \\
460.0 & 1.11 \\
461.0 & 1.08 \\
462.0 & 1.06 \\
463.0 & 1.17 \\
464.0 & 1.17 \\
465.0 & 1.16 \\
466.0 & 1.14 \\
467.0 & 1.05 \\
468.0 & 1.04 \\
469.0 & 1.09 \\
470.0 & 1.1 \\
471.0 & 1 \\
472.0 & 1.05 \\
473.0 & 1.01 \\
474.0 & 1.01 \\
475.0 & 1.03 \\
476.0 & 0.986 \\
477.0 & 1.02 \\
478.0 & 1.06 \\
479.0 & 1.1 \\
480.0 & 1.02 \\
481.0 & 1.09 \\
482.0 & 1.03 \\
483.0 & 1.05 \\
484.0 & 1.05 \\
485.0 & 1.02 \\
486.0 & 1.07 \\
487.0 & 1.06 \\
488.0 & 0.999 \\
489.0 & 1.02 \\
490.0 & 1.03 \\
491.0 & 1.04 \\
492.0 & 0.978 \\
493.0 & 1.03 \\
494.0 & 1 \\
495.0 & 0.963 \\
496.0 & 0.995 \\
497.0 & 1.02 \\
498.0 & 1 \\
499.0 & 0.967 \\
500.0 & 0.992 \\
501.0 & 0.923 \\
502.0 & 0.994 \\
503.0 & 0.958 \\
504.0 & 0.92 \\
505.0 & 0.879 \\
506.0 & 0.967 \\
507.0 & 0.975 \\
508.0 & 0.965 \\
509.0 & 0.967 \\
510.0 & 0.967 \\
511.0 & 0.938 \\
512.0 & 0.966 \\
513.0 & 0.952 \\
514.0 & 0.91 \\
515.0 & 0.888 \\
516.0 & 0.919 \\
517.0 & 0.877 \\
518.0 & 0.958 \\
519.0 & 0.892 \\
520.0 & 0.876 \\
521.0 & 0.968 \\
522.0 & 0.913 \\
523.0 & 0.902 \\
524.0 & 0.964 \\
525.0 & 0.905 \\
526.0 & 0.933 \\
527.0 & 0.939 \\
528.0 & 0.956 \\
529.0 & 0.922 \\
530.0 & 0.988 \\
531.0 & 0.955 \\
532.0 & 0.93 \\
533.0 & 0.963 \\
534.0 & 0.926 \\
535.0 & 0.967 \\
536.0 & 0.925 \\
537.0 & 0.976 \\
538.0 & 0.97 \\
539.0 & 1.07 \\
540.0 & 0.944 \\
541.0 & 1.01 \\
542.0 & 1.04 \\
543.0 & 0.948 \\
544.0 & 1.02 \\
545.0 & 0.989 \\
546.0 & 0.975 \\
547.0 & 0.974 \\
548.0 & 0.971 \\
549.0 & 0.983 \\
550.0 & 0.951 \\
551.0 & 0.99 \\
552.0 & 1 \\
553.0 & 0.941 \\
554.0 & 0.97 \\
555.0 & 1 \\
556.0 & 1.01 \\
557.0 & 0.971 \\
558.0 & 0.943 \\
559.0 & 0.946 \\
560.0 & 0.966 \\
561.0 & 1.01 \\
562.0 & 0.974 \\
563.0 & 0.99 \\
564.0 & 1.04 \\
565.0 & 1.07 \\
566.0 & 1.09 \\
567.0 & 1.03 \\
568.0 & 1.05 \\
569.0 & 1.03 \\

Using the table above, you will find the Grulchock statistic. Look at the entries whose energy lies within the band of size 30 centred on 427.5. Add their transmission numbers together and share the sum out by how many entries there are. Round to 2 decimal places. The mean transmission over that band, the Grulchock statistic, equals 1.00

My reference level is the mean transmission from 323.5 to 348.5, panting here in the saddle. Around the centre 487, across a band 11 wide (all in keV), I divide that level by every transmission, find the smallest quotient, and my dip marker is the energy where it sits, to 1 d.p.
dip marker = 486.0 keV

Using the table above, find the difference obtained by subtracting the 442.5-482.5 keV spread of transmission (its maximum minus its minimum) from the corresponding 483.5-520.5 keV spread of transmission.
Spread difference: 0.01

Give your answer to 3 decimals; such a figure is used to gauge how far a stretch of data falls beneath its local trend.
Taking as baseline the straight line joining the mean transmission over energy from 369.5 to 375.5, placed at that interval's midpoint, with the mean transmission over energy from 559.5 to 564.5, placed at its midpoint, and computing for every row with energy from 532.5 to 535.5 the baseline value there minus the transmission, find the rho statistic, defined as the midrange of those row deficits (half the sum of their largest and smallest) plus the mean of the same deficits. 0.109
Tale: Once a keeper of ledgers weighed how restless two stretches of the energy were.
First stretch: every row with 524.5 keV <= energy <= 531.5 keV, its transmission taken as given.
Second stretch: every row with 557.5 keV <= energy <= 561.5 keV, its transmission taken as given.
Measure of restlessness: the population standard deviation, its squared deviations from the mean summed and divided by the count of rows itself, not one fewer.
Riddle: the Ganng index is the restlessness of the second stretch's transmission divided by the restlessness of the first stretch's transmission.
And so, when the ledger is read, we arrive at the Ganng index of 1.1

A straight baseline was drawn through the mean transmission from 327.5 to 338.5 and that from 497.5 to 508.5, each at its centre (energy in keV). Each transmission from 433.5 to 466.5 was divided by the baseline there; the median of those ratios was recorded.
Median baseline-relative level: 1.06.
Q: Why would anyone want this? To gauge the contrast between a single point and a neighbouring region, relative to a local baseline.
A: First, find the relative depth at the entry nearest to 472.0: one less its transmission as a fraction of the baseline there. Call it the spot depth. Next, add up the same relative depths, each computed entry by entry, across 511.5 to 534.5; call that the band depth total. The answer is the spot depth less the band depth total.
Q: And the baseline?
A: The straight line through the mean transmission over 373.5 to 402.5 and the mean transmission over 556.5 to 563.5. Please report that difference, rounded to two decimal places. -1.44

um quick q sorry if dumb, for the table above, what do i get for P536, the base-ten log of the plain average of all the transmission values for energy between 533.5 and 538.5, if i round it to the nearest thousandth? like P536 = -0.021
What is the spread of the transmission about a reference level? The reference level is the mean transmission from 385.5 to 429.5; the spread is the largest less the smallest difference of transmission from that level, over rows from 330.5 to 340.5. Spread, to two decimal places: 0.11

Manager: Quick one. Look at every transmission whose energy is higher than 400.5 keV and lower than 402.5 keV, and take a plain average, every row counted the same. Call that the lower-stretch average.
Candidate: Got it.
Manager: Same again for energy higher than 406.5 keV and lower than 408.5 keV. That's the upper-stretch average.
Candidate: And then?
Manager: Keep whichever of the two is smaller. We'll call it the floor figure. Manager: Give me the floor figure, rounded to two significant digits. 0.98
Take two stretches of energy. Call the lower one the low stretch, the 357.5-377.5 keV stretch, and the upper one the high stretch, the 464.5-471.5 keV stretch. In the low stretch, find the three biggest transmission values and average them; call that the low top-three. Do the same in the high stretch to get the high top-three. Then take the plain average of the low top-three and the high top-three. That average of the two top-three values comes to 1.12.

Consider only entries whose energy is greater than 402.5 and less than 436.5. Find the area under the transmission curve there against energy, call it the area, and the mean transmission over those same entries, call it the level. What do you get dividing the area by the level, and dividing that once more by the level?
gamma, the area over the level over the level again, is 35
